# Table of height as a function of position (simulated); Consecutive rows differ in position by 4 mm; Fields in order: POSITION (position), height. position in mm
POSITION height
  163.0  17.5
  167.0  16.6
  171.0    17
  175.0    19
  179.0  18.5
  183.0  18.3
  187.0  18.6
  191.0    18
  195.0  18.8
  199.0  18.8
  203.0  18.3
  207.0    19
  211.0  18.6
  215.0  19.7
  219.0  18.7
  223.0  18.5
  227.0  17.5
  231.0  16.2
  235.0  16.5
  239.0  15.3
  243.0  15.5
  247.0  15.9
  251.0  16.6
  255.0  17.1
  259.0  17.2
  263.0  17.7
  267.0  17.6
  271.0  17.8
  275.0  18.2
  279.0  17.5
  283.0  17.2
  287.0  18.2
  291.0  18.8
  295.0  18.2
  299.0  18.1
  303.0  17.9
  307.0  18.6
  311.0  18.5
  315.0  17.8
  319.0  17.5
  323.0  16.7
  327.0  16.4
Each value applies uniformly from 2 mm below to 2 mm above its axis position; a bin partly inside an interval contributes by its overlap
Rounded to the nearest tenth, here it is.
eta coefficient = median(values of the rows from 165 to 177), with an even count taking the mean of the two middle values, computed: 17.0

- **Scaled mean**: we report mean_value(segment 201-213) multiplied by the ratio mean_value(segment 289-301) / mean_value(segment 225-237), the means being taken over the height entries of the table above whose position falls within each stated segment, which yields 20.5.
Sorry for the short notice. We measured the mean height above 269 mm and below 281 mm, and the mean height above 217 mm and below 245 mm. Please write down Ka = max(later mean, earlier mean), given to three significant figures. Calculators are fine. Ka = 17.8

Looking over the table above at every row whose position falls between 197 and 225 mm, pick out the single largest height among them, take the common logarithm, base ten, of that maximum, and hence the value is 1.294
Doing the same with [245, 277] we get 1.260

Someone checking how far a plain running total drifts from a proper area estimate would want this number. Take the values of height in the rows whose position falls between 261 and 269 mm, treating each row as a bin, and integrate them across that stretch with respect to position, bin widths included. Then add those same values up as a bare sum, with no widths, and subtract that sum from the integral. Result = 106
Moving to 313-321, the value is 106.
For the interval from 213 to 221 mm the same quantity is 115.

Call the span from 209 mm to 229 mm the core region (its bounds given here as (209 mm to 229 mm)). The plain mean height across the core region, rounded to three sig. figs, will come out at 18.6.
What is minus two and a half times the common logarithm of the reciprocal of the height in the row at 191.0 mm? 3.14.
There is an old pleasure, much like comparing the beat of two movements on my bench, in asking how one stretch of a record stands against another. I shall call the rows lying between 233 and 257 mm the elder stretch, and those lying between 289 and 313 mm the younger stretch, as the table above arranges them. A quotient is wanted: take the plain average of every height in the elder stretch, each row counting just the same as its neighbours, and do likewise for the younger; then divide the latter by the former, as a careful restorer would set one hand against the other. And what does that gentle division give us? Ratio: 1.14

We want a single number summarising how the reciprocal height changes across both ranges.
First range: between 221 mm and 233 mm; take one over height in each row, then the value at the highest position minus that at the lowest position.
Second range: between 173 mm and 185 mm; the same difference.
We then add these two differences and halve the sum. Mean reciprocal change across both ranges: 0.005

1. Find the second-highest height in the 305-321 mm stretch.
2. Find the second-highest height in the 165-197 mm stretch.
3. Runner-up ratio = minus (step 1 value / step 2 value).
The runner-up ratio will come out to -0.98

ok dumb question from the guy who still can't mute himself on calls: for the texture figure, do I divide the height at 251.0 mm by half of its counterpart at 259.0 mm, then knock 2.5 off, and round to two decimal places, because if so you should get -0.57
